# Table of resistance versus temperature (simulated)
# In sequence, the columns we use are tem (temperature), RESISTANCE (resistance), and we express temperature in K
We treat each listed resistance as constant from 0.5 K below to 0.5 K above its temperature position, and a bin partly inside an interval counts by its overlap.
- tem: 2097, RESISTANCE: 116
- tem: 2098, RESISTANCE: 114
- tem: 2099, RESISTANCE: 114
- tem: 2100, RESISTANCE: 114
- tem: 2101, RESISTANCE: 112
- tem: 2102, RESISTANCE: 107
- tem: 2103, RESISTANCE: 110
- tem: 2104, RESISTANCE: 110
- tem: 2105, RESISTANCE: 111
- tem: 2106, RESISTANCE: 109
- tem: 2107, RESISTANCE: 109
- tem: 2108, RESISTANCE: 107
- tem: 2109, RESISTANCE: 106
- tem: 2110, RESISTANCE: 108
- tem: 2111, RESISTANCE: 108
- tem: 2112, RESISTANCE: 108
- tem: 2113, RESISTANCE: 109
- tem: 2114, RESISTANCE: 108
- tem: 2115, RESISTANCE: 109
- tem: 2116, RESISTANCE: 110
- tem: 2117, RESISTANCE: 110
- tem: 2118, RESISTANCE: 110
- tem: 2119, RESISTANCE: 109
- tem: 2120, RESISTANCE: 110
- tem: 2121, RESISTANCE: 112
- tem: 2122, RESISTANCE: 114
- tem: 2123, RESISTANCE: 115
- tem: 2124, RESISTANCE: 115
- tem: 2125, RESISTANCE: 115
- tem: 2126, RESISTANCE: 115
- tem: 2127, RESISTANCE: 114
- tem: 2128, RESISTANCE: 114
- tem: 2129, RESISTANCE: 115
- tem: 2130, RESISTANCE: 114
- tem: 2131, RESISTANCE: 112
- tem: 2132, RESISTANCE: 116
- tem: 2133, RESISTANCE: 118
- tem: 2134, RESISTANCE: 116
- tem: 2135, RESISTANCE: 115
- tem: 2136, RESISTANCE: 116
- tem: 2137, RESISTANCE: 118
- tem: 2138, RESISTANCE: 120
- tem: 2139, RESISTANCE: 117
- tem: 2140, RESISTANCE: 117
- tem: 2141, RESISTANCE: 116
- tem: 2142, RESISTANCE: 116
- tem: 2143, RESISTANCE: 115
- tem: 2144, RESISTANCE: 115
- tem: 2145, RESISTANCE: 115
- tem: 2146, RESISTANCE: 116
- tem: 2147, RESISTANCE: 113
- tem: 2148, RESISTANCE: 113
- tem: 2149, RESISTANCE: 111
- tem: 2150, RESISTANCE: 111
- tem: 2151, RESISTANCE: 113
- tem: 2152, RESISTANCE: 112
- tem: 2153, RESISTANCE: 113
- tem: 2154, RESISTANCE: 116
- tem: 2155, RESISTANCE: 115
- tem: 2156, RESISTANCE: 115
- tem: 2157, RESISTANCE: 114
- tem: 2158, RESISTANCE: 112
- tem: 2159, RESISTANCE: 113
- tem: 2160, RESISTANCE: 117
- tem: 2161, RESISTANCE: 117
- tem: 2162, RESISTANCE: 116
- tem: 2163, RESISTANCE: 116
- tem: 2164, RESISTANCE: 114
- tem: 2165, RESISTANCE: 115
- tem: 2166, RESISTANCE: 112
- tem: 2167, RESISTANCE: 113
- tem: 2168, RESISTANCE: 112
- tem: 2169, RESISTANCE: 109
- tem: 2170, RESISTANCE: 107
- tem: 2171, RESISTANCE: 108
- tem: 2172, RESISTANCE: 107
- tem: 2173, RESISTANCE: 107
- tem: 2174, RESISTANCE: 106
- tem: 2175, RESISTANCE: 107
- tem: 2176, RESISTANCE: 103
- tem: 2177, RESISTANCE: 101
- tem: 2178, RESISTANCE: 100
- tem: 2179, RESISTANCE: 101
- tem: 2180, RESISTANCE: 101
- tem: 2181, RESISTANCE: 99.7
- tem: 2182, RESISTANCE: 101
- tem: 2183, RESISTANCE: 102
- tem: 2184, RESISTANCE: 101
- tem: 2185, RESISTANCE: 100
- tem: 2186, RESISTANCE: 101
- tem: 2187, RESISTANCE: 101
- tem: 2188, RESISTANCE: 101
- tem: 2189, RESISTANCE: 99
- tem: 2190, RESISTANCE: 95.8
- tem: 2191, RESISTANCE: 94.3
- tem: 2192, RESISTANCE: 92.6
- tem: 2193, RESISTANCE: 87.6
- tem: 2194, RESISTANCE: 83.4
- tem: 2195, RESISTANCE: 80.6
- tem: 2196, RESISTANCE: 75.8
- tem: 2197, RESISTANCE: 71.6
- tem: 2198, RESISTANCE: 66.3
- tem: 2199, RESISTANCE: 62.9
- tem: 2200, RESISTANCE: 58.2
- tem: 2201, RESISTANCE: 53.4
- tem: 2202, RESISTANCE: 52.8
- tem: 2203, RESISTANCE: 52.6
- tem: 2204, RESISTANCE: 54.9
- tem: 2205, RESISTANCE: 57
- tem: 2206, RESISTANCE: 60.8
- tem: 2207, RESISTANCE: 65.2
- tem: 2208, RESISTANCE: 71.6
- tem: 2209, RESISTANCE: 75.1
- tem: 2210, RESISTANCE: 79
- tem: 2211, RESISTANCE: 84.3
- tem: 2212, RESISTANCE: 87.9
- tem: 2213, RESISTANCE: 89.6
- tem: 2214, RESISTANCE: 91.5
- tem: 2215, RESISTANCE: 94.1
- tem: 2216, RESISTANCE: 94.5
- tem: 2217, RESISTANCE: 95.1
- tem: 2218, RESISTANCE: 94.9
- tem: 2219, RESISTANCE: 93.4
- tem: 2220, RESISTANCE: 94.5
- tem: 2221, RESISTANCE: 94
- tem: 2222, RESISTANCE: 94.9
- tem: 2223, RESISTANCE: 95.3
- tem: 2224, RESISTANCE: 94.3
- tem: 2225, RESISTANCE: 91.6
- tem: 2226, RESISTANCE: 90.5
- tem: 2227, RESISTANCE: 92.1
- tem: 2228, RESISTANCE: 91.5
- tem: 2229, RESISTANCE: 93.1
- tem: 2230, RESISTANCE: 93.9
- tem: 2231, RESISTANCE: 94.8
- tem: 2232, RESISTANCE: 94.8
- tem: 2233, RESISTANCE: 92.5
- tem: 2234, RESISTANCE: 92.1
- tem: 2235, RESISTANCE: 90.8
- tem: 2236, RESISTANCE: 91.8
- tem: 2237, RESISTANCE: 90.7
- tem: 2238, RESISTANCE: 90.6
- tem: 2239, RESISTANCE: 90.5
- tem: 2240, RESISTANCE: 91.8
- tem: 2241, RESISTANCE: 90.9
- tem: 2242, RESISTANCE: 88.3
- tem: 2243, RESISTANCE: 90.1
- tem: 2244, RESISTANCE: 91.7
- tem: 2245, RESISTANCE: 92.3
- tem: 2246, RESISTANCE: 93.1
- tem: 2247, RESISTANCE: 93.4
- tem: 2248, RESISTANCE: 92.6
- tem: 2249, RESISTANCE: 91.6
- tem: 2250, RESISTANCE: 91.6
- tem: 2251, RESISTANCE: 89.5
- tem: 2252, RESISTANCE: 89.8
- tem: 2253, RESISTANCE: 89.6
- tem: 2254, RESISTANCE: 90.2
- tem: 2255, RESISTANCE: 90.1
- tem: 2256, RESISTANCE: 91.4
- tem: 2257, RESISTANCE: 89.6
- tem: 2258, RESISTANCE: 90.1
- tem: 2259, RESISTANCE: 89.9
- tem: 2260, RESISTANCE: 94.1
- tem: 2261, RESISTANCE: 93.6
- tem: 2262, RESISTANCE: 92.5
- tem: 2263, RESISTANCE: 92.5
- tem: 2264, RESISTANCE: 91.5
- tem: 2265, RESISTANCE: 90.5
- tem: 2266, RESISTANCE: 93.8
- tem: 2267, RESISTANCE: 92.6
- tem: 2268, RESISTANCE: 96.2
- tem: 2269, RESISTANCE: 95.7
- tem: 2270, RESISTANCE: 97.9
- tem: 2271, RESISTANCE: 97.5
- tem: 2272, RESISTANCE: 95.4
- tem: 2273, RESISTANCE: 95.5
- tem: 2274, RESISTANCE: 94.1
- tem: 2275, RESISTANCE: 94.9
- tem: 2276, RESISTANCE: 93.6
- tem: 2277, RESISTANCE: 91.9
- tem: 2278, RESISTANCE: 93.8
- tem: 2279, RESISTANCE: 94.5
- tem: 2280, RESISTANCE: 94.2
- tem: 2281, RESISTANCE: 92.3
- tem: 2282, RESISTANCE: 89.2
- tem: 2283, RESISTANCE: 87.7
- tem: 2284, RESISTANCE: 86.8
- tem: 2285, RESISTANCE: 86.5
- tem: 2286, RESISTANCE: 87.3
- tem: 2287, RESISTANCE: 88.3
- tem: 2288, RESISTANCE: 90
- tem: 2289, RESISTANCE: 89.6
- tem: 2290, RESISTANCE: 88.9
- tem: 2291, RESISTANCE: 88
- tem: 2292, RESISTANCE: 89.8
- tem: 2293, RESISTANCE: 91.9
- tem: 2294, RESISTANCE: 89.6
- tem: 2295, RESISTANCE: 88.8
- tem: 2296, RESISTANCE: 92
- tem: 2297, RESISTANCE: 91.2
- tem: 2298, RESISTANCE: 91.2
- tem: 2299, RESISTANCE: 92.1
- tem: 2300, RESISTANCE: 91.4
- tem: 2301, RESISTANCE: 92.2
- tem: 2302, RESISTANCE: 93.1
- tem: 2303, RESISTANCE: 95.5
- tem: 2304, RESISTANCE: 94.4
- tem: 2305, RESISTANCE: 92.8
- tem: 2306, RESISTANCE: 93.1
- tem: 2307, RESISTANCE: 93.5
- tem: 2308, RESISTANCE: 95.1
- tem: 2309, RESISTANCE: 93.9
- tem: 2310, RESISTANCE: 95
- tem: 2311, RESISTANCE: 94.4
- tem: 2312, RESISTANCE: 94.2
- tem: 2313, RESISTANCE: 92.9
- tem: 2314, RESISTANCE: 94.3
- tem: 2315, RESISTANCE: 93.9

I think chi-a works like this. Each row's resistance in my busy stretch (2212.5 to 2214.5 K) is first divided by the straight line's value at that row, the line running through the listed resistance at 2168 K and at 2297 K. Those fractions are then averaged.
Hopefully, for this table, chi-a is 0.87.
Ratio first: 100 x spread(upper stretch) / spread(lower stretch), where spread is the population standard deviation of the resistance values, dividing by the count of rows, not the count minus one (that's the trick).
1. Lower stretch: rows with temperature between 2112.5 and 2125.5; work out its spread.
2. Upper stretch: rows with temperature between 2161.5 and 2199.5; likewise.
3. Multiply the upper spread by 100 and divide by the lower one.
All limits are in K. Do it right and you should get 523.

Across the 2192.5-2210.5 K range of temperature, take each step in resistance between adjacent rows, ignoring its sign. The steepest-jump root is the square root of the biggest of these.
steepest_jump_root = 2.5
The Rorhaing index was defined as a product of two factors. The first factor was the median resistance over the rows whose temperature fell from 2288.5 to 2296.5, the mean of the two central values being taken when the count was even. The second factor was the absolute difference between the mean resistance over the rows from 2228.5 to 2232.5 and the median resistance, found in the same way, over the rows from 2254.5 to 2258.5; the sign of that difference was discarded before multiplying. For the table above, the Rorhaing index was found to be 363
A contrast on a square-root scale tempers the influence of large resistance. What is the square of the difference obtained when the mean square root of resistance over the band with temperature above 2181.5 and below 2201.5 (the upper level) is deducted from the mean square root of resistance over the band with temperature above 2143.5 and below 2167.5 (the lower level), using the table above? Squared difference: 2.0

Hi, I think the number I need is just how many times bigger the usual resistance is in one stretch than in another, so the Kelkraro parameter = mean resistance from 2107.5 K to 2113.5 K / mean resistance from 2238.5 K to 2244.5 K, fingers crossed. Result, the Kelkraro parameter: 1.19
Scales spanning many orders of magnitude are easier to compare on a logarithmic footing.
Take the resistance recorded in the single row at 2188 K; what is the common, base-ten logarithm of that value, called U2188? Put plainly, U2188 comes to 2.00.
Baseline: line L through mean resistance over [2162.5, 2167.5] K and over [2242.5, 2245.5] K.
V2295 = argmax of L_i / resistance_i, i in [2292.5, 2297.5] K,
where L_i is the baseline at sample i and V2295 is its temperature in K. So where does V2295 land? 2295 K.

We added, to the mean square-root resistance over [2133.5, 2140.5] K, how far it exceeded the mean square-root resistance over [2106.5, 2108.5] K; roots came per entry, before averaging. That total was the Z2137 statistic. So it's 11.2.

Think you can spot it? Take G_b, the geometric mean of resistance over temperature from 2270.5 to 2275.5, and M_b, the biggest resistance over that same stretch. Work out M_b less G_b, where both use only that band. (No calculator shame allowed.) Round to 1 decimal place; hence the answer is 2.0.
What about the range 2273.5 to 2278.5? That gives 1.2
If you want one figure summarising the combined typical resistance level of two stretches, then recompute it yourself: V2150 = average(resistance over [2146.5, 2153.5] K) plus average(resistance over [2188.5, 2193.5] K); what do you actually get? 206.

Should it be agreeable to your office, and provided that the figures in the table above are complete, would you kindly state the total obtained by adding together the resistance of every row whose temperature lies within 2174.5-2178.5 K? 411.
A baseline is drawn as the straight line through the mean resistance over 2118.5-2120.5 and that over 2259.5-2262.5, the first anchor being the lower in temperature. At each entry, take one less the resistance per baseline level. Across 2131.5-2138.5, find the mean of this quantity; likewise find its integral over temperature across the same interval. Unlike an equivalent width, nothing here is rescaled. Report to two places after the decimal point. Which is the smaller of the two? -0.60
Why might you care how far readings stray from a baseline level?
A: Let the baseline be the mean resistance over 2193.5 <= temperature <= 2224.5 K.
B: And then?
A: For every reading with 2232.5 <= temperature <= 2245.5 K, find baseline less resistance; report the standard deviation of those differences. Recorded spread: 1.1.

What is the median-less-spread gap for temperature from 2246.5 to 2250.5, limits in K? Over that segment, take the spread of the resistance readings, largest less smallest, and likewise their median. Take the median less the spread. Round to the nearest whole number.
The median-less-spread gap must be 90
